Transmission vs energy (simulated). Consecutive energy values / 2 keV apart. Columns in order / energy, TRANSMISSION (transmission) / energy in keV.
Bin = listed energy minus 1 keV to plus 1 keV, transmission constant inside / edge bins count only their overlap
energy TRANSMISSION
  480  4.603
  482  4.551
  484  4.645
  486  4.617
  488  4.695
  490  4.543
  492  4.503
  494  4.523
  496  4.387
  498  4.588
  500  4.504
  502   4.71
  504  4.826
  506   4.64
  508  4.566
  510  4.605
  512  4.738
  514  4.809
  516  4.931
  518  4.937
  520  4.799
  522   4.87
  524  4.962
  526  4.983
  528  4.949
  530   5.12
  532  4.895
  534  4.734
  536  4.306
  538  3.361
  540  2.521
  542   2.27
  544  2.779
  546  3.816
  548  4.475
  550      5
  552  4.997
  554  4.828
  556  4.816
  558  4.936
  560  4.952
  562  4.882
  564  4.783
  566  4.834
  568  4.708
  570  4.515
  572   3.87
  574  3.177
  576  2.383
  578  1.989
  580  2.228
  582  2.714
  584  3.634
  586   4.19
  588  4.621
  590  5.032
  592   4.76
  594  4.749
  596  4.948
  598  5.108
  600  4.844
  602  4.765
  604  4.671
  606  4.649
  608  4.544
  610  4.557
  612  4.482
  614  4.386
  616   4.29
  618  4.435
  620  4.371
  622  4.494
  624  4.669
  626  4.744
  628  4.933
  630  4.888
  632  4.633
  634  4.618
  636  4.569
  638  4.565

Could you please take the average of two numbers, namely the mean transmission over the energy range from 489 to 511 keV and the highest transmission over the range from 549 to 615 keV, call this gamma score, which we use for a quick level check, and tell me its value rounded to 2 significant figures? 4.8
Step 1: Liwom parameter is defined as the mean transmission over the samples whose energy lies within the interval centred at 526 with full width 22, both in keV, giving 4.86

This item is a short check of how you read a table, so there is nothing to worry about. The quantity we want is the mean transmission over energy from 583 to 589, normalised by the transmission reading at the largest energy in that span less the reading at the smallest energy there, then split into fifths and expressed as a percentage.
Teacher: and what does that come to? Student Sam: 84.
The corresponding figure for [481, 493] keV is -1913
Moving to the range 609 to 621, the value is -475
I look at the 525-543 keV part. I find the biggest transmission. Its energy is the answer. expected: 530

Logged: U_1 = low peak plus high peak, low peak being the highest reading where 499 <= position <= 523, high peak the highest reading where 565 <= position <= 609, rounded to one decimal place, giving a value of 10.0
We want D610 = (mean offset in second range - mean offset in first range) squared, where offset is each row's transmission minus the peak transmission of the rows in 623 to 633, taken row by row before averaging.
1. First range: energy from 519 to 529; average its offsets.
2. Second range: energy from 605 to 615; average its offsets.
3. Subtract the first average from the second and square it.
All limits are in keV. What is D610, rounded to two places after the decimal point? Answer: 0.15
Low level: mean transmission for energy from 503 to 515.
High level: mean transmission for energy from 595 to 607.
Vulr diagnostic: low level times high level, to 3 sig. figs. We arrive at 22.7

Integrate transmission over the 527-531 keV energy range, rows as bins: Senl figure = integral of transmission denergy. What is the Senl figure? 20.1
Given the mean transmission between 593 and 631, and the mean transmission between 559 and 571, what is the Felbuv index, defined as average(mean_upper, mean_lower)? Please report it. 4.72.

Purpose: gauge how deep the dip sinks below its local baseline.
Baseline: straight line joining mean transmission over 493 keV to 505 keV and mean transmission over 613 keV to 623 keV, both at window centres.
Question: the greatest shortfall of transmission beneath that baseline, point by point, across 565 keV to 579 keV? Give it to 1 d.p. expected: 2.5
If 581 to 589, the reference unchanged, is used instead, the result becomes 1.7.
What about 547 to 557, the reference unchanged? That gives 0.0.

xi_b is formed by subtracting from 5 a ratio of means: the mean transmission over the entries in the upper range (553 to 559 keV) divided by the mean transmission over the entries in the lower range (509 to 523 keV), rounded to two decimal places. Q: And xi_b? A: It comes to 3.99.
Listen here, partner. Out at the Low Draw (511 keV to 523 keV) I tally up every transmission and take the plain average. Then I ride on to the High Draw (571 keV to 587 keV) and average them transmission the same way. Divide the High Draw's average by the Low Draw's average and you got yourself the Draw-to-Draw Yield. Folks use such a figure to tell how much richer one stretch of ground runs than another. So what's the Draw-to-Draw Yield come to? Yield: 0.62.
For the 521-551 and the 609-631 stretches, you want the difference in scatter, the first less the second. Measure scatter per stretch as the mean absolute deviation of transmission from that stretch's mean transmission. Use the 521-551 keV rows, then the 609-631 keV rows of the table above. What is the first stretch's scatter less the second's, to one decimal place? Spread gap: 0.7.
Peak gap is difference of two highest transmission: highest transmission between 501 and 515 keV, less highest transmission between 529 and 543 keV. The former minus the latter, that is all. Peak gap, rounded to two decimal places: -0.29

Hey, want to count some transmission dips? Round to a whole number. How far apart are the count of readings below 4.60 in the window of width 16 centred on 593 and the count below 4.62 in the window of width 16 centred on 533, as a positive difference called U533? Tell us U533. 2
